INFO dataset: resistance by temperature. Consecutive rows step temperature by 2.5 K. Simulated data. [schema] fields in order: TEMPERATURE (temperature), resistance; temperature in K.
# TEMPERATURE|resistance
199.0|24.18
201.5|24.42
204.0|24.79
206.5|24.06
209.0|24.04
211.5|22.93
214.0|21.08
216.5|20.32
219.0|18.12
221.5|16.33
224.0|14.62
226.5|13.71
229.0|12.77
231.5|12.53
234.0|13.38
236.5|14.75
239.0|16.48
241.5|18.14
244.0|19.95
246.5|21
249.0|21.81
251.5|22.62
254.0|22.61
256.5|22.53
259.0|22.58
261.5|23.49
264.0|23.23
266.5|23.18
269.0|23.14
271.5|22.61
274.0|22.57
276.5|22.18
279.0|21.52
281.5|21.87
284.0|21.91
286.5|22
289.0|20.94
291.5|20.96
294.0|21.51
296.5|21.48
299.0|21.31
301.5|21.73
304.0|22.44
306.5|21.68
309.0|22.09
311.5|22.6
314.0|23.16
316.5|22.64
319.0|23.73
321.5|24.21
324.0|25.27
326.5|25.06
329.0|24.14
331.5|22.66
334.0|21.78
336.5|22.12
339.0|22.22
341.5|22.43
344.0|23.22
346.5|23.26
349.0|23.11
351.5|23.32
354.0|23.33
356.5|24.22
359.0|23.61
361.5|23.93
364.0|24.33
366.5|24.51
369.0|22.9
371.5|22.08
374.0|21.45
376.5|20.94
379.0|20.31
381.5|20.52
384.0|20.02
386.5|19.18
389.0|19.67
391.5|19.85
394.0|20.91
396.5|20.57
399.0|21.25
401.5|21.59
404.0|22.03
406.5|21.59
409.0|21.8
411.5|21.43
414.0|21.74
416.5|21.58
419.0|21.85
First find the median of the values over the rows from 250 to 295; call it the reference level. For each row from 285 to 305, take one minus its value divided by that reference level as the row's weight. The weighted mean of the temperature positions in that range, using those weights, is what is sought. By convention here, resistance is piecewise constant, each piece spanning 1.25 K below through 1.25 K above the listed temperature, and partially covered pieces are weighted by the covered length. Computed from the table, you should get 294.0 K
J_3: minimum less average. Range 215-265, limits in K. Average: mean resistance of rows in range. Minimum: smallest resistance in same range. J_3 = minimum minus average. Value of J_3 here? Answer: -6.0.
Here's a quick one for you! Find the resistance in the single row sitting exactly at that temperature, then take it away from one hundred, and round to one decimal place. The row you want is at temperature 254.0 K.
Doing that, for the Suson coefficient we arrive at 77.4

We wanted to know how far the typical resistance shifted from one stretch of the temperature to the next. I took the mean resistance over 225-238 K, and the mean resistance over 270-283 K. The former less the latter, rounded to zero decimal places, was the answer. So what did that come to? -9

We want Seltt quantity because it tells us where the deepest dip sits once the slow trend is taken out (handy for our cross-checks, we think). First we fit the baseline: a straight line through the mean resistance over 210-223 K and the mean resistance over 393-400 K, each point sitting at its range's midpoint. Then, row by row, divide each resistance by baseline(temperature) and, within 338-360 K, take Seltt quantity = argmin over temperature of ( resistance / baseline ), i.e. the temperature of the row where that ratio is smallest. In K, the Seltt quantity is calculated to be 339.0 K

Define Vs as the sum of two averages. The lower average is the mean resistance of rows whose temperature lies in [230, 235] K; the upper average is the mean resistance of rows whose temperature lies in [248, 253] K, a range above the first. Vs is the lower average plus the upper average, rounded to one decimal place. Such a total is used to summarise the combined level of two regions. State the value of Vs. 35.2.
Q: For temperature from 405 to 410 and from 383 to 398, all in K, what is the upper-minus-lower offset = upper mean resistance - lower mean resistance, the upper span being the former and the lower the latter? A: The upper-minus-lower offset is 1.7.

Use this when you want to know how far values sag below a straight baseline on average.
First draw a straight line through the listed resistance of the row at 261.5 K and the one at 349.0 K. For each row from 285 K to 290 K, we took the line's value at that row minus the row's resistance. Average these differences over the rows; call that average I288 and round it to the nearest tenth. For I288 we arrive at 1.9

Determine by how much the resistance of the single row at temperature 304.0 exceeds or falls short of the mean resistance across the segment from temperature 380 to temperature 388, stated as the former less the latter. 2.5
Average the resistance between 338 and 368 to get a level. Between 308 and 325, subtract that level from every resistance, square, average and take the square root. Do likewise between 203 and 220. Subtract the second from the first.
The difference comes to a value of -1.6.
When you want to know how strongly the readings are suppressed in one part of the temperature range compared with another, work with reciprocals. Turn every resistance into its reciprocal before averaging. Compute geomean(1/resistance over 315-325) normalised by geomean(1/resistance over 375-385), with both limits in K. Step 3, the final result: 0.85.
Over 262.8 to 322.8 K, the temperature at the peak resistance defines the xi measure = 321.5 K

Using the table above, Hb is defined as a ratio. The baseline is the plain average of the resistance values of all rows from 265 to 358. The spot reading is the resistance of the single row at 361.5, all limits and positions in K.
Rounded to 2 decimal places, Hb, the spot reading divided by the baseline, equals 1.06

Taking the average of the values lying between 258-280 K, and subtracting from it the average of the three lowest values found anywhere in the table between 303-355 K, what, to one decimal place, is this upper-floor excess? 0.9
